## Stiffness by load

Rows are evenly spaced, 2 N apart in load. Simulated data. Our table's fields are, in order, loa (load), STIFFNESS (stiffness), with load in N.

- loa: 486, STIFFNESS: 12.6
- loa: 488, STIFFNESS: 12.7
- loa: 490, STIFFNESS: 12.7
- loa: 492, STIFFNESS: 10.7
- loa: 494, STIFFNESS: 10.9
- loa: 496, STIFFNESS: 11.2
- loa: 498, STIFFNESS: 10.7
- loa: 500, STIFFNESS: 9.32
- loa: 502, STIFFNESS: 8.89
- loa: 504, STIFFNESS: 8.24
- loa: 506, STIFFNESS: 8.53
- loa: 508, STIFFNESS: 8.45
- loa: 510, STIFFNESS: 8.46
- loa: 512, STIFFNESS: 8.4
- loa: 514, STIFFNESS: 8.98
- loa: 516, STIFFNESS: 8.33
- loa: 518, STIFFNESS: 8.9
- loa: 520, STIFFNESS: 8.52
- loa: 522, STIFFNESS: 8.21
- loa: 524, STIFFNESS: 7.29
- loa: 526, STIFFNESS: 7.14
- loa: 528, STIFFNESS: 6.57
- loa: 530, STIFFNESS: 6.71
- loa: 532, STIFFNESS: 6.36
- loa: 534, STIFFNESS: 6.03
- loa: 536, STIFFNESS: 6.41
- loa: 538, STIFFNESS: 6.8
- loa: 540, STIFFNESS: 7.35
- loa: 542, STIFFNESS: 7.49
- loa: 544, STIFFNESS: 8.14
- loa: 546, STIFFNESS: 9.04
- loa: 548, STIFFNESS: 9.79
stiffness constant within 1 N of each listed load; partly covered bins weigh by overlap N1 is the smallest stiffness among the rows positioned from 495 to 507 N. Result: 8.24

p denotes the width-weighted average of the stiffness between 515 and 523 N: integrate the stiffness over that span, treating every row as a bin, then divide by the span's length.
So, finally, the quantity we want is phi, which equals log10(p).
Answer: 0.93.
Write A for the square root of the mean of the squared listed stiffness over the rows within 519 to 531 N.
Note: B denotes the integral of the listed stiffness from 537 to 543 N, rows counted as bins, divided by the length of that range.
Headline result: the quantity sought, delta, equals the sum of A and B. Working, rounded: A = 7.4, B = 7.2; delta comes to 14.7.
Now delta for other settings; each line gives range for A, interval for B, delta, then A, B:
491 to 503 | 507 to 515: 18.9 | 10.3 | 8.6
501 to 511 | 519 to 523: 16.9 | 8.5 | 8.4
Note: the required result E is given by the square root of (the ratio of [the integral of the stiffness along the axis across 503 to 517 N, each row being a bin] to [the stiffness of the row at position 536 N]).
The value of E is 4.3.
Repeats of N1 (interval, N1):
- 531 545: 6.03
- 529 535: 6.03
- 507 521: 8.33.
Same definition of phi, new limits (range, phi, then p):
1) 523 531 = 0.84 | 6.9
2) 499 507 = 0.94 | 8.7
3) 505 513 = 0.93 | 8.5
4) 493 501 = 1.02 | 10.5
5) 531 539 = 0.81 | 6.4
